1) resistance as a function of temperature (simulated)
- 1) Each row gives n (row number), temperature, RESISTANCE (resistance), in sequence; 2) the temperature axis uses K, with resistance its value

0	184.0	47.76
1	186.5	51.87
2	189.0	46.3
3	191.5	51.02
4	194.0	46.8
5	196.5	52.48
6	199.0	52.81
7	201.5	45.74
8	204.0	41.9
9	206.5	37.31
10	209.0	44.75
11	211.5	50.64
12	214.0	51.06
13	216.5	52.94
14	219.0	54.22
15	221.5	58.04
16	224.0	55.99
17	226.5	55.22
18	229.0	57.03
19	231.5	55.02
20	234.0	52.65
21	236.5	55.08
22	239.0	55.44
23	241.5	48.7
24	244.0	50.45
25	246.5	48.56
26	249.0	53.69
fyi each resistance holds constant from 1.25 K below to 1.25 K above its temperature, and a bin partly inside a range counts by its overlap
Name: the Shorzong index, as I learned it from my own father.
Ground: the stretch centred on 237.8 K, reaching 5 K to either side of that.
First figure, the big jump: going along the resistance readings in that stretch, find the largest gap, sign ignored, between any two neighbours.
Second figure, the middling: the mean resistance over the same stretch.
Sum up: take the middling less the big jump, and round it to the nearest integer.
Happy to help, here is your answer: 46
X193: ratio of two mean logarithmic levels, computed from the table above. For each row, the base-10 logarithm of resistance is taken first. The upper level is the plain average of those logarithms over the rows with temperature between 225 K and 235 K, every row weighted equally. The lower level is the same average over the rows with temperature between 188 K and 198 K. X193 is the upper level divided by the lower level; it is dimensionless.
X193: 1.03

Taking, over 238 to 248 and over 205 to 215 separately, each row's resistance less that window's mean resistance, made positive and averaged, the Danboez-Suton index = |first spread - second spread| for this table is 2.6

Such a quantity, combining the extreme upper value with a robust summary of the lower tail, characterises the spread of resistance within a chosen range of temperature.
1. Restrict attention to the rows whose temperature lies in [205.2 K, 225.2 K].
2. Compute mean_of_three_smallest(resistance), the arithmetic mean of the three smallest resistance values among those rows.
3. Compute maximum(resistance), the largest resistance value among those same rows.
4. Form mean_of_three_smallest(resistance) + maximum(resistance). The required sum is 102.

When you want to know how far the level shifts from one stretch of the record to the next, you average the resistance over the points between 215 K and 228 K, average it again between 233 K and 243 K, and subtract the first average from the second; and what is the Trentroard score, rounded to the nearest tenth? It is -2.3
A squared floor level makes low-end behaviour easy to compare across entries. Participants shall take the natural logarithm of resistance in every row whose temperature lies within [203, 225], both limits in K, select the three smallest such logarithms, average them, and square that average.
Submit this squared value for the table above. 13.8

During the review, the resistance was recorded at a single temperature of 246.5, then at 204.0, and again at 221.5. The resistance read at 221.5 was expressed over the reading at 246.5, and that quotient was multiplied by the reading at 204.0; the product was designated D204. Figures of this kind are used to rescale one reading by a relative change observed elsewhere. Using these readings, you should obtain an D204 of 50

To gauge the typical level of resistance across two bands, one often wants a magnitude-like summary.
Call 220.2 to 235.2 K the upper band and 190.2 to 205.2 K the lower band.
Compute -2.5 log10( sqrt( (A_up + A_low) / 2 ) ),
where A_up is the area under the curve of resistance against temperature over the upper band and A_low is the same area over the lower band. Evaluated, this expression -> -3.616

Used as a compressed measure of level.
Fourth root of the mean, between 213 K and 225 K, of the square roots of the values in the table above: 1.65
